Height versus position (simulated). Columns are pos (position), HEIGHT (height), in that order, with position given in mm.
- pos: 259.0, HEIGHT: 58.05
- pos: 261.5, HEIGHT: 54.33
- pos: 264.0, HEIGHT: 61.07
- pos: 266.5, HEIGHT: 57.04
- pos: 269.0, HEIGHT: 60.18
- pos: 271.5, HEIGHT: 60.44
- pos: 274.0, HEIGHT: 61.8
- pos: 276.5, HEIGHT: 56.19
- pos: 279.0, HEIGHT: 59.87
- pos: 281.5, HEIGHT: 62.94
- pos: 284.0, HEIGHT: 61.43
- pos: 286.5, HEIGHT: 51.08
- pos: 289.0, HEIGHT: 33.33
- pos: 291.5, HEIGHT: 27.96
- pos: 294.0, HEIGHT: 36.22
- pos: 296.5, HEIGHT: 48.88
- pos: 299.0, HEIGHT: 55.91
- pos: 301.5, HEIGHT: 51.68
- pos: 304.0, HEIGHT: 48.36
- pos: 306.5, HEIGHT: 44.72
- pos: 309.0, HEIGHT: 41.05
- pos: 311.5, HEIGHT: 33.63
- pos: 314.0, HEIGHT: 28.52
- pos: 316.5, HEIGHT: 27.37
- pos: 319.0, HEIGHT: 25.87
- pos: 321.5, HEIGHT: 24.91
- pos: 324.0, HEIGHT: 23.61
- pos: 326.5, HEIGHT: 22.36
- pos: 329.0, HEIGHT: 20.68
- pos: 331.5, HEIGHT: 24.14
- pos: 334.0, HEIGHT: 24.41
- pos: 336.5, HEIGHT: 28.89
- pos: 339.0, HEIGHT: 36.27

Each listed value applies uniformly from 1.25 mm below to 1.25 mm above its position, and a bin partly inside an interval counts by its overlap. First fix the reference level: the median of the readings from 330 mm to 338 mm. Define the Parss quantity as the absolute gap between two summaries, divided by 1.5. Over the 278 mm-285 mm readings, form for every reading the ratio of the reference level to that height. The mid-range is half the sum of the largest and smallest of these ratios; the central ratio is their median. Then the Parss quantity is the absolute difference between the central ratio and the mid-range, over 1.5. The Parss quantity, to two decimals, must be 0.00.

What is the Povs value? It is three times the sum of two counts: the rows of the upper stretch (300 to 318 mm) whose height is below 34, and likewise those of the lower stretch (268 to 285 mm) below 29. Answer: 9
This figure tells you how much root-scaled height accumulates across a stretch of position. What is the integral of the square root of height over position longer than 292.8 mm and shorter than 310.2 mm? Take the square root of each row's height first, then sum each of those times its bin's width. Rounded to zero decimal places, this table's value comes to 119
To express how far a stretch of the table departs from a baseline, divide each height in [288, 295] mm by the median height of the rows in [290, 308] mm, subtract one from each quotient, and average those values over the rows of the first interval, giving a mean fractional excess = -0.3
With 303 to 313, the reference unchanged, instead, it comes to -0.1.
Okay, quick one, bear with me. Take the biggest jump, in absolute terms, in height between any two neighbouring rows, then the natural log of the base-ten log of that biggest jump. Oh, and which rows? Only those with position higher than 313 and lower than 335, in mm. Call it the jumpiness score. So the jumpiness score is -0.6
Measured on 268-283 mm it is -0.3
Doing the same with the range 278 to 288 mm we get 0.0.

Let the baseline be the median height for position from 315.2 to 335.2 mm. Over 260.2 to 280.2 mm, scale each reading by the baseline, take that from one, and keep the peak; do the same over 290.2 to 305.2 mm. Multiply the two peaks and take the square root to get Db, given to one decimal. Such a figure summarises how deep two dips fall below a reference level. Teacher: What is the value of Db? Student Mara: 0.4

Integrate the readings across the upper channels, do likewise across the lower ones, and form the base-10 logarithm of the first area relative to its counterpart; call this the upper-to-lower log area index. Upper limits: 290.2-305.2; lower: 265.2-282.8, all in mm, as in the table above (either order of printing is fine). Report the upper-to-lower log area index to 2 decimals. -0.19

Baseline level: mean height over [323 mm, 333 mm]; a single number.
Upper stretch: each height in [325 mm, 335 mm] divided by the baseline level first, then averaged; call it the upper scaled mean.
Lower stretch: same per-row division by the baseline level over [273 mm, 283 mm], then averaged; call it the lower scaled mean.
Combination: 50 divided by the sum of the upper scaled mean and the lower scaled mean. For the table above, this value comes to 13.7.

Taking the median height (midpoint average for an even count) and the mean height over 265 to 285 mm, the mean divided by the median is 0.99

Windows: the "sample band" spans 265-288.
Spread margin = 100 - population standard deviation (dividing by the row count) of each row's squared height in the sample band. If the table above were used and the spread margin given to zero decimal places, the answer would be -295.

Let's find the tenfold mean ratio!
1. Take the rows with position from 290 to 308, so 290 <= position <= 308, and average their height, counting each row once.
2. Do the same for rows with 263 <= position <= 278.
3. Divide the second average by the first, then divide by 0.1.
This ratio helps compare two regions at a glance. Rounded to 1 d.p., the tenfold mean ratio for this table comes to 13.3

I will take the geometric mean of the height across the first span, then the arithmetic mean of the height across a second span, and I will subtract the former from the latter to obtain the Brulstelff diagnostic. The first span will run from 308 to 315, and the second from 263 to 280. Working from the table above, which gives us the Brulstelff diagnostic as 25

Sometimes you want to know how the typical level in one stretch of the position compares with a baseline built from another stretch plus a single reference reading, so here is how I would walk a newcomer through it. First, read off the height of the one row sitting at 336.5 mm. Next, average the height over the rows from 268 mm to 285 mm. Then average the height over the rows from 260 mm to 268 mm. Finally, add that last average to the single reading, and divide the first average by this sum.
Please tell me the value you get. 0.70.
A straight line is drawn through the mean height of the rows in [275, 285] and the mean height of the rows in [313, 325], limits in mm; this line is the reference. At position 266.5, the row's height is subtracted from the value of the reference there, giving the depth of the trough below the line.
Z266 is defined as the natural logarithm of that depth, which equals 2.7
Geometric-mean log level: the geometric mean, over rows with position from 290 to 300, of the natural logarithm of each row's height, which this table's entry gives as 3.7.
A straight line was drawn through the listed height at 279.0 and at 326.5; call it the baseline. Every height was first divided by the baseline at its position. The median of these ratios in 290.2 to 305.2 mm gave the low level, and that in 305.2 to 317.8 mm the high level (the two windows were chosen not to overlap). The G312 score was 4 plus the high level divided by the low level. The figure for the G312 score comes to 4.87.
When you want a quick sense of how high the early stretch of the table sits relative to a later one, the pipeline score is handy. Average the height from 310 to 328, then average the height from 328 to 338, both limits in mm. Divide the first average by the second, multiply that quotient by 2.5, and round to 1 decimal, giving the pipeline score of 2.7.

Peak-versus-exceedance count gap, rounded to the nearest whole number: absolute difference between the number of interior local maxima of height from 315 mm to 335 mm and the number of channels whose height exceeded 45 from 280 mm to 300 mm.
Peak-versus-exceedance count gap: 5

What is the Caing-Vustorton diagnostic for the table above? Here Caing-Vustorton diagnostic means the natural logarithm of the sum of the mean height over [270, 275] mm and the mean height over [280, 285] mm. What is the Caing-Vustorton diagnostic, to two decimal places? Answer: 4.81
